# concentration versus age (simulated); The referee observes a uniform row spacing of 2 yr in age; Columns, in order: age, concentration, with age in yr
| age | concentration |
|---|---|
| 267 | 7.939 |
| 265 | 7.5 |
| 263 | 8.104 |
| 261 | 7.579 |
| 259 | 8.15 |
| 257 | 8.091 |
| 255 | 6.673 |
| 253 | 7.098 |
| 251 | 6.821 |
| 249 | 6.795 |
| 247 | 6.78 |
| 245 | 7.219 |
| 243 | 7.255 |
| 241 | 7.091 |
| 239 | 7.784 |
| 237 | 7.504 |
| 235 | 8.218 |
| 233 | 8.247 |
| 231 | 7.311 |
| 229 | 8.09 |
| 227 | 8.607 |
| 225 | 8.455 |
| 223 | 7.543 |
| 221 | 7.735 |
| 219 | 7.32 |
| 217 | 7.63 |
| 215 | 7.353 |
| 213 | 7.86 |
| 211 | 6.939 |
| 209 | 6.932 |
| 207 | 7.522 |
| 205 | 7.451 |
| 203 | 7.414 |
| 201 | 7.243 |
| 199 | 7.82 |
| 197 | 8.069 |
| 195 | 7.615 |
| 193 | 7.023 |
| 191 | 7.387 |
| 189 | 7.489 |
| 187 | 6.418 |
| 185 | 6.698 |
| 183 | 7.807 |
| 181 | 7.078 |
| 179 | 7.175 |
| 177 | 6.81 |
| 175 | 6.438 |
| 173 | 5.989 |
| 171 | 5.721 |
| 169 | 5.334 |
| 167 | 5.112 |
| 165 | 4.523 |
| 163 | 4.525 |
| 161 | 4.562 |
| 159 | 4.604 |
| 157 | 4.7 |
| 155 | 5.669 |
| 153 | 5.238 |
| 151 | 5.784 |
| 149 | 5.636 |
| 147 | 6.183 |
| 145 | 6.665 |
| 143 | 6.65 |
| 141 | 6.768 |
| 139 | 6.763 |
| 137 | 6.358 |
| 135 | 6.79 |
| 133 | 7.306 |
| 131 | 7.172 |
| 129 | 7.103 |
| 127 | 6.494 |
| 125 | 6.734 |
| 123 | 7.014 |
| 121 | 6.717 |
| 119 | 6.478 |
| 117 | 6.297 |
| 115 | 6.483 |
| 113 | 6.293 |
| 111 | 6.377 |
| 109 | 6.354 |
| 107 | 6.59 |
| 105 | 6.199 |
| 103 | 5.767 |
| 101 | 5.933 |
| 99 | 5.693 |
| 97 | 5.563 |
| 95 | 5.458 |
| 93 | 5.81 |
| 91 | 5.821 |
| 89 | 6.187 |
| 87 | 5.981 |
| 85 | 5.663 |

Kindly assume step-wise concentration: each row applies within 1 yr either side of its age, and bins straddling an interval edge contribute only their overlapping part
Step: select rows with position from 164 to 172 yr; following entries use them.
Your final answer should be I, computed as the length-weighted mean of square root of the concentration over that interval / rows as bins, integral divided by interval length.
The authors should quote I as 2.27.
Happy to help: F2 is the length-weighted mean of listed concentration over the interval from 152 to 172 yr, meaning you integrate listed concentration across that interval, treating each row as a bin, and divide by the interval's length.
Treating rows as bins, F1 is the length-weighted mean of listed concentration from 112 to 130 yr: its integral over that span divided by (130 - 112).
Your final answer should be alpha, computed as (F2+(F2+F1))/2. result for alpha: 8.3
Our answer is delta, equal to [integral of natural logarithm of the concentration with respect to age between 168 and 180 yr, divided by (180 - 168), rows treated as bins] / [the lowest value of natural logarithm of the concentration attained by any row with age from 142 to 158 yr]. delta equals 1.18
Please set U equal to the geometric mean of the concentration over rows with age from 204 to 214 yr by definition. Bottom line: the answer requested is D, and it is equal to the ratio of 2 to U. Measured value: 0.273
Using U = 7.3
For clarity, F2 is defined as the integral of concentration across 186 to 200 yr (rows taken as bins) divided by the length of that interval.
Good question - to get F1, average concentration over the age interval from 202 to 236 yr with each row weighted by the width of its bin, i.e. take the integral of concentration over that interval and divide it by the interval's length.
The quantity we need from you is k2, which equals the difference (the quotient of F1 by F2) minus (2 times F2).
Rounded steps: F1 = 7.7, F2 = 7.4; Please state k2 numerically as -13.8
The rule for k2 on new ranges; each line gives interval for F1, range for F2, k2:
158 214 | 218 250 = -14.4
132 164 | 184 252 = -14.1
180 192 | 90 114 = -10.8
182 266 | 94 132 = -11.5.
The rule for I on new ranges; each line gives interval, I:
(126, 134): 2.65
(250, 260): 2.71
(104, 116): 2.53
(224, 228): 2.92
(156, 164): 2.14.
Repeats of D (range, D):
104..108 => 0.313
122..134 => 0.287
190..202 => 0.266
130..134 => 0.276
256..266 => 0.254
